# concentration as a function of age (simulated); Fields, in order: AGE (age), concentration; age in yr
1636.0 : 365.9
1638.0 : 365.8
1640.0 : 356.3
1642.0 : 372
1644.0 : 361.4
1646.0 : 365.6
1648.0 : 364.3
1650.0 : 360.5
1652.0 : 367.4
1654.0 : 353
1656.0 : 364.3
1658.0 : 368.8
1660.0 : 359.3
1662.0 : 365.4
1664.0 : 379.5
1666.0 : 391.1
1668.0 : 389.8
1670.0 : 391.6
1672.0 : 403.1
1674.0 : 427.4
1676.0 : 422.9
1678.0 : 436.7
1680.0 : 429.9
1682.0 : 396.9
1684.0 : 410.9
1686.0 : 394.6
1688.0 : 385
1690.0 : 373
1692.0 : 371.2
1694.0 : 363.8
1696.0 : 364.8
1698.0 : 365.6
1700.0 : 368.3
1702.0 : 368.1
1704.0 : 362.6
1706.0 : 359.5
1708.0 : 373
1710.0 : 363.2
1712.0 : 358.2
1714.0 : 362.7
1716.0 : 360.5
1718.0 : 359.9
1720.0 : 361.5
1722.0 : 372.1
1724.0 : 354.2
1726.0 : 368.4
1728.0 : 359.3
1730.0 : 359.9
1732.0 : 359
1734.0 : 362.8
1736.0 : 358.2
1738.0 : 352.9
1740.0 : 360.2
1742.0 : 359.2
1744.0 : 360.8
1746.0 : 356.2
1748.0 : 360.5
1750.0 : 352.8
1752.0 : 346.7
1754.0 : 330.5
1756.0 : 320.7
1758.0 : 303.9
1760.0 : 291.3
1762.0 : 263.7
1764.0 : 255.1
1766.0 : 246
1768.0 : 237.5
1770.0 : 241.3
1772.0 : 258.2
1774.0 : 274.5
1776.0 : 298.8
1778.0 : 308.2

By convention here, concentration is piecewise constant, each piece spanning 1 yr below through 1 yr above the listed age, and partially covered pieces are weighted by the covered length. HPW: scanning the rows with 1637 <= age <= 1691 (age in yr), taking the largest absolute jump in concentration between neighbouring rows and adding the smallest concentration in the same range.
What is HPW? 386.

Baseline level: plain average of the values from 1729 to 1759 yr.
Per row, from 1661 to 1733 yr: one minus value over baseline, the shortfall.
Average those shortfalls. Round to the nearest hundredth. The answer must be -0.08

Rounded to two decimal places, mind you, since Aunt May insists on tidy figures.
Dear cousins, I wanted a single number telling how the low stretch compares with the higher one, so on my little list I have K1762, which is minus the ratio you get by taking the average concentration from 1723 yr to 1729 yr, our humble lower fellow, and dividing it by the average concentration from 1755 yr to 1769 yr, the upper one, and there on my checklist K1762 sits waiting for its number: -1.32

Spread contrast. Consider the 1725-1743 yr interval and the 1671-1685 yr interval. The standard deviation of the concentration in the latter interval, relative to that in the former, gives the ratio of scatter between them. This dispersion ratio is 3.6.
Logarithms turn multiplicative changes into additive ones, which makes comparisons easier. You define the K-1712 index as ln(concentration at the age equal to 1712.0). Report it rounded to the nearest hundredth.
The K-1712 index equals 5.88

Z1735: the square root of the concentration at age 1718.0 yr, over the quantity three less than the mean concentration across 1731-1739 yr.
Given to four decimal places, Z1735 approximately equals 0.0534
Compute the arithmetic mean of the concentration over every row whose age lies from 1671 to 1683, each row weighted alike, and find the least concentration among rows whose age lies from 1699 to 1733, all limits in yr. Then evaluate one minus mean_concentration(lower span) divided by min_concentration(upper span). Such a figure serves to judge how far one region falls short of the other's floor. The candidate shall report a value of -0.18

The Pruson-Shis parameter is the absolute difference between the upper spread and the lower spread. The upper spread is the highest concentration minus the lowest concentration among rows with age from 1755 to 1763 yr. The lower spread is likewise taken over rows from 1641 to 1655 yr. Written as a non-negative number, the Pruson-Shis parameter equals 38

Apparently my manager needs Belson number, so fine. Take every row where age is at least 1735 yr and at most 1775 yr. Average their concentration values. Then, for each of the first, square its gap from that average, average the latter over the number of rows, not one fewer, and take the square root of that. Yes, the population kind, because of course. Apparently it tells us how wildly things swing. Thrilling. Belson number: 47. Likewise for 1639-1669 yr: 11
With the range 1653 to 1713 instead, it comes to 23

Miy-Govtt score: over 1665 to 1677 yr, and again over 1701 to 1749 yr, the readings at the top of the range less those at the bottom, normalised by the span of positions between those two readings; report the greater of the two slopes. 3.2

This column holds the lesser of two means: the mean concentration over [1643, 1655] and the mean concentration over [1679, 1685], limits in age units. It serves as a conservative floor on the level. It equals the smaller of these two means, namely 362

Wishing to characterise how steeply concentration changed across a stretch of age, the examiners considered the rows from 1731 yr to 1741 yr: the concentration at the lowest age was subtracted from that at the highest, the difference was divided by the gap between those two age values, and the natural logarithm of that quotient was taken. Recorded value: -1.9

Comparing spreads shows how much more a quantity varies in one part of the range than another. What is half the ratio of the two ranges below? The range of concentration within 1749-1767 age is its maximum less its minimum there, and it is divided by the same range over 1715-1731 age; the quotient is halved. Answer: 3.0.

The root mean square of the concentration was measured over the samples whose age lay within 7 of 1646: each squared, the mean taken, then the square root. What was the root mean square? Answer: 364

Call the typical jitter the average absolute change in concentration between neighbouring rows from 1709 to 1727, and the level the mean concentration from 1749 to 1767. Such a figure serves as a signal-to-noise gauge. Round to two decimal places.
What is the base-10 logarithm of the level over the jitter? 1.63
